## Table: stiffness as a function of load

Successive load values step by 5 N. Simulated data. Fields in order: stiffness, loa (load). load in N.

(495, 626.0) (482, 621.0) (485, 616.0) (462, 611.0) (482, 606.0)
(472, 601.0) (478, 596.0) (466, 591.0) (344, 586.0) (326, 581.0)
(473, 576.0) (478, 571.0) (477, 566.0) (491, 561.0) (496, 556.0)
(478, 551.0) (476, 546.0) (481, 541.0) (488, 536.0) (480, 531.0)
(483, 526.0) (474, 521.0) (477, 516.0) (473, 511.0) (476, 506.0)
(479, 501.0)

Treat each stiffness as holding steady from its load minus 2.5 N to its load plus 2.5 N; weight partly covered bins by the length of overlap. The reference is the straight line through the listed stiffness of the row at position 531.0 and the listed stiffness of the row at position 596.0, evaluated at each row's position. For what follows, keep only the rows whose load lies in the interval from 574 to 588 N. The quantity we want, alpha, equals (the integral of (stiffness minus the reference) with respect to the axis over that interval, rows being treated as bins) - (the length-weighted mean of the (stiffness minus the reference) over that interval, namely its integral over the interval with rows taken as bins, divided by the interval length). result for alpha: -1293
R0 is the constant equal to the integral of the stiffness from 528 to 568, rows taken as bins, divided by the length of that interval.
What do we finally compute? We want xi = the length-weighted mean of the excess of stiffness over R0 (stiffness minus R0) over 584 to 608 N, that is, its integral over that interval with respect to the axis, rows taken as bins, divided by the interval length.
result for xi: -34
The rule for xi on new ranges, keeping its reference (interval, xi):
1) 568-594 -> -64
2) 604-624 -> -5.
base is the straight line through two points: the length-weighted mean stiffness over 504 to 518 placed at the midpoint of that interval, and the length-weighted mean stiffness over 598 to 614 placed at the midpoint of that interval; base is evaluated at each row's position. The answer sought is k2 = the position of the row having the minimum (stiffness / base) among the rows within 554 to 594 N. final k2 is 581.0 N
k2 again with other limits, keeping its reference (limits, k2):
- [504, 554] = 511.0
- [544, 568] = 546.0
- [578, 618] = 581.0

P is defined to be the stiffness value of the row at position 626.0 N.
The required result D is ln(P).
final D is 6.20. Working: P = 495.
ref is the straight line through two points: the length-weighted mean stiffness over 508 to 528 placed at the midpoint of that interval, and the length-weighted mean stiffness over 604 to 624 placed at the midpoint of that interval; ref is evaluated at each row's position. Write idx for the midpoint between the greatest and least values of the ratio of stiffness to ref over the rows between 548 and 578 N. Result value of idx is 1.02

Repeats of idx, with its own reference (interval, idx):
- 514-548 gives 1.01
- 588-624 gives 0.99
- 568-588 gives 0.84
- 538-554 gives 1.00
